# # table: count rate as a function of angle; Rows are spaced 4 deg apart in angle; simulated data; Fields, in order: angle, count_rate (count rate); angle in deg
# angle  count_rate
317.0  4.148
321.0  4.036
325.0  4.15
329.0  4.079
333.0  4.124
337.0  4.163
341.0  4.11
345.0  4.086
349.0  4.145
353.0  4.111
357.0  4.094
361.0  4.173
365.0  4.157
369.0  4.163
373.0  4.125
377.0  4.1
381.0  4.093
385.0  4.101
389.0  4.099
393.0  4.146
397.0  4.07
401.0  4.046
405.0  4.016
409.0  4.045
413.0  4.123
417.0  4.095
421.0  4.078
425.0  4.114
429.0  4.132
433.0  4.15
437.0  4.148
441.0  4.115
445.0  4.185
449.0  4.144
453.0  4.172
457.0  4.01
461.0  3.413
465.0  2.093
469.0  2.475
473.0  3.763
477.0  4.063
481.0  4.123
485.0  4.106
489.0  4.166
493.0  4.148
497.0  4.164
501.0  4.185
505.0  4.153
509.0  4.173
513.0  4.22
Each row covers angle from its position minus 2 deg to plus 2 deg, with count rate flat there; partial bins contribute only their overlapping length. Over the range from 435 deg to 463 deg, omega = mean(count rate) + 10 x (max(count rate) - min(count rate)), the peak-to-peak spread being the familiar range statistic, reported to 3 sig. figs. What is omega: 11.7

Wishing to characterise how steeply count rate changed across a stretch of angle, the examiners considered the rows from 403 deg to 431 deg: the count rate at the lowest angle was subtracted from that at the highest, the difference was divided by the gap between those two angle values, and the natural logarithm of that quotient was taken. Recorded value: -5.3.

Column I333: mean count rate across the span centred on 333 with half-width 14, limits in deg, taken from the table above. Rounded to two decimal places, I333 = 4.11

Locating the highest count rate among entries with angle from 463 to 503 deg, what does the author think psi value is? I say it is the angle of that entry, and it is 501.0 deg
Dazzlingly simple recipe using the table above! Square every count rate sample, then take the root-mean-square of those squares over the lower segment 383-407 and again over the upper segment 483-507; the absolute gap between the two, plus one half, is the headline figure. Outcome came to 1.1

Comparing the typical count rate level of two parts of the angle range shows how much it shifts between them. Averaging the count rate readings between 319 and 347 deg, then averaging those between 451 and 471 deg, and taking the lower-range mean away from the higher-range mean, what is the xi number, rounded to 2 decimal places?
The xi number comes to -0.87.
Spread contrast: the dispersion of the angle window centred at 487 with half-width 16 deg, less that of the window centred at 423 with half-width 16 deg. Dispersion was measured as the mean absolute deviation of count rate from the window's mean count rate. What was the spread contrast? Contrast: 0.1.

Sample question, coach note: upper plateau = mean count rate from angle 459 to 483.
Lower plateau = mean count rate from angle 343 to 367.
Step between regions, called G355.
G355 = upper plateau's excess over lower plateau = -0.81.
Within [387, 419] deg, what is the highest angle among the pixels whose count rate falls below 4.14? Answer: 417.0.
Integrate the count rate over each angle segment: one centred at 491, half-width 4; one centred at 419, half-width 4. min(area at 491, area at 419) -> 32.7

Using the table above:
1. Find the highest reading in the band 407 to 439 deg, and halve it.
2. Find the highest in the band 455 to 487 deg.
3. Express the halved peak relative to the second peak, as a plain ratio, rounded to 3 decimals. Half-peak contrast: 0.503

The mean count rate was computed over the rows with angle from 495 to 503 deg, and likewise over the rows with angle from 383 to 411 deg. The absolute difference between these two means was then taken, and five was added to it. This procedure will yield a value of 5.10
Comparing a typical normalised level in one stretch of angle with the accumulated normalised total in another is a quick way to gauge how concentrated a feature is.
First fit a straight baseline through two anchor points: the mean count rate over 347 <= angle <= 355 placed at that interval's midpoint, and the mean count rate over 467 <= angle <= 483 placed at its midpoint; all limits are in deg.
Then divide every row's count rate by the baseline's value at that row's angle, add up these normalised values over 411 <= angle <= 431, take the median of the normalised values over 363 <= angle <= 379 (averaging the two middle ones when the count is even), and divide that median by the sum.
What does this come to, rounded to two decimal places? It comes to 0.19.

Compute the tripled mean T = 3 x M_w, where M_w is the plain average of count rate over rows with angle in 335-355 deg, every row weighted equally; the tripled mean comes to 12.37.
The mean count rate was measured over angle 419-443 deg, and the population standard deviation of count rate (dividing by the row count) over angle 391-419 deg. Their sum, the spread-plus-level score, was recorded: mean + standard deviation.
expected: 4.166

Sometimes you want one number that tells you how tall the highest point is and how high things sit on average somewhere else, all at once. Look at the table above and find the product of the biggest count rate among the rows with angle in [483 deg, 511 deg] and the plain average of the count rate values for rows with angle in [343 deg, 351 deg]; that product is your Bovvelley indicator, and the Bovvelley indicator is 17.2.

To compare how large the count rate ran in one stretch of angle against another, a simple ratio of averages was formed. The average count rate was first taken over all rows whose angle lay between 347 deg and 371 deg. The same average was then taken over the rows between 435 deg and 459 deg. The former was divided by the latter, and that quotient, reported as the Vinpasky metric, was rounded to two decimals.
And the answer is 1.00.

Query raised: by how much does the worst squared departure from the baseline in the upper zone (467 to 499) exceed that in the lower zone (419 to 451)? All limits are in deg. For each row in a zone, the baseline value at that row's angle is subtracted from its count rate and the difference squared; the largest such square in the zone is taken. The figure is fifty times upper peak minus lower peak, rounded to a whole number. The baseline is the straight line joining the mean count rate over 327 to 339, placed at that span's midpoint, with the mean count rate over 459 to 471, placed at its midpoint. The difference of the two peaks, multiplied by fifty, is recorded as 87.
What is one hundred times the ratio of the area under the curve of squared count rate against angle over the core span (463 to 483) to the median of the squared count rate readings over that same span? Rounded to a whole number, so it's 1643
